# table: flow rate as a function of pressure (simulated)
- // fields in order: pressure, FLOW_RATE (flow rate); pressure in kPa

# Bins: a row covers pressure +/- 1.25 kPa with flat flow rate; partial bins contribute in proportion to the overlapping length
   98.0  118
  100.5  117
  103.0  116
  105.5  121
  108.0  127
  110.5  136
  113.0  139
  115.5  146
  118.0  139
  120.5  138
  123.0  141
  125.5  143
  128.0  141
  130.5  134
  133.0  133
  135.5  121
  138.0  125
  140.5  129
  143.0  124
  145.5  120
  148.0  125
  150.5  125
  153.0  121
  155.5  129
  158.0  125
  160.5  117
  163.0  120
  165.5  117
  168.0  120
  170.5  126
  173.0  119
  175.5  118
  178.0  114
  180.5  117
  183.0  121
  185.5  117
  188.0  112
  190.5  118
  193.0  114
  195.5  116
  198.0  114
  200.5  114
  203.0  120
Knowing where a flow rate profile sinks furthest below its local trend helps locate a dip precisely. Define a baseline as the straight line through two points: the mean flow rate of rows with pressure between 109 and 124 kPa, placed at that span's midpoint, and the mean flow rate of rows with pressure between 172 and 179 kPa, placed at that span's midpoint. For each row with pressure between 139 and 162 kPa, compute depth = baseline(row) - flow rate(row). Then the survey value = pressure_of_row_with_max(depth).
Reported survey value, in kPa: 145.5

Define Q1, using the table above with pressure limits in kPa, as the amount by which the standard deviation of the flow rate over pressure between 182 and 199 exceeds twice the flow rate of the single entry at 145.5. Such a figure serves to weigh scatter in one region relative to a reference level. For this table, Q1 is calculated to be -237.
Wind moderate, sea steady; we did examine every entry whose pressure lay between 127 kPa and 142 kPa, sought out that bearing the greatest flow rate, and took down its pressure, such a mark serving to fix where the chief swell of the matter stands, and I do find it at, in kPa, 128.0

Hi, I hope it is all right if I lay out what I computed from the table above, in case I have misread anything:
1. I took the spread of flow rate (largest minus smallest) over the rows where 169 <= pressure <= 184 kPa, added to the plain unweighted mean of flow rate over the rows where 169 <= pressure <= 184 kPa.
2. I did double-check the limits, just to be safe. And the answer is 131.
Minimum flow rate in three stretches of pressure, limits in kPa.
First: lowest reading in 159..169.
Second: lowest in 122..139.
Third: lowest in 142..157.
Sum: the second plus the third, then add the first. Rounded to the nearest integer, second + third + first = 358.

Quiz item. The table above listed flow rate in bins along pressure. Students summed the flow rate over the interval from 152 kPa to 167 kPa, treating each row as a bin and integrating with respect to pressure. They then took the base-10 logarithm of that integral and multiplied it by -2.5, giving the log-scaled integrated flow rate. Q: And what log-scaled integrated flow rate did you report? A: -8.15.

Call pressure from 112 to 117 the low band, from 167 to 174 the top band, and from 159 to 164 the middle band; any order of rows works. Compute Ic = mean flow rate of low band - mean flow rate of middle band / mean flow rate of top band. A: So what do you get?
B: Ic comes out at 142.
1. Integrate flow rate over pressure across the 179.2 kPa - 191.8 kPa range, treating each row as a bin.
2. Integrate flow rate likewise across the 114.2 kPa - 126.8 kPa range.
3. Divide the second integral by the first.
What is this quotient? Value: 1.21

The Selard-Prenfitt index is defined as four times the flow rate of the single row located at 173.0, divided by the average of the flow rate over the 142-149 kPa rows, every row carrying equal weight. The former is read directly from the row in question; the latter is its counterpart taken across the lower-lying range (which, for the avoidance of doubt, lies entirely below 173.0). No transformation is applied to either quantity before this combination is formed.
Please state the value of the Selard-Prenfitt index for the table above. 3.87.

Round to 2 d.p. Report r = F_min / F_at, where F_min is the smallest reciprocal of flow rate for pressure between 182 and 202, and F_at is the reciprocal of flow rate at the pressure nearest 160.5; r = 0.97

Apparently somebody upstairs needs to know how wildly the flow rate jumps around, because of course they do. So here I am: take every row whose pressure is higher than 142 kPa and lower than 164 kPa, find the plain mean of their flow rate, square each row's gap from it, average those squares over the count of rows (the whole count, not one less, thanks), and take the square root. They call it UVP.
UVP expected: 3.4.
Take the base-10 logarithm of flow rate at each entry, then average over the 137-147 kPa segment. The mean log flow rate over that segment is 2.10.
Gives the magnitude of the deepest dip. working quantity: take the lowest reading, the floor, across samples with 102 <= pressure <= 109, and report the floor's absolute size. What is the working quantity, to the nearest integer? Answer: 116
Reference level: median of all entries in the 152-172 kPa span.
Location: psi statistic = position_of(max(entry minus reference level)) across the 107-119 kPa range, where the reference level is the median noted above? 115.5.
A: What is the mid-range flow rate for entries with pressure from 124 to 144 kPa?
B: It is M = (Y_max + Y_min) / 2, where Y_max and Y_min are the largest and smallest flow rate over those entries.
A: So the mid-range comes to 132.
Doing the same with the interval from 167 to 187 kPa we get 120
